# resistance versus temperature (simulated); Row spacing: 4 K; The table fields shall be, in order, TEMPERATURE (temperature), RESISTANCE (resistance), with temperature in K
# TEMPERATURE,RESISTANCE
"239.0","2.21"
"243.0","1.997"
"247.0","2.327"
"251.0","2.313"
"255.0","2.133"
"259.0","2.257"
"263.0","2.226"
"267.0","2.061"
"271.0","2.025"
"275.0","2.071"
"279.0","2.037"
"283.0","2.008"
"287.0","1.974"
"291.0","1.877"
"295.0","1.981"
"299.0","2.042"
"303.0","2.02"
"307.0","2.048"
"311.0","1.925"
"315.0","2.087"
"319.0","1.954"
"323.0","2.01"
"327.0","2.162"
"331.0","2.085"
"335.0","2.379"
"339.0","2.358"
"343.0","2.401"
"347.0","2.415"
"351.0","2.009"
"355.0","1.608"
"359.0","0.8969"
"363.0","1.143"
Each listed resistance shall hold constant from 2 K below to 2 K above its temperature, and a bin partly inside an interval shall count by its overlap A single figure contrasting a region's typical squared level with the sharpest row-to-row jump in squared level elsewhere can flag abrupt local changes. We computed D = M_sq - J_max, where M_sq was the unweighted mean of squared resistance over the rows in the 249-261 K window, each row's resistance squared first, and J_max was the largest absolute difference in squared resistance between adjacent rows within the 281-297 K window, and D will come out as 4.6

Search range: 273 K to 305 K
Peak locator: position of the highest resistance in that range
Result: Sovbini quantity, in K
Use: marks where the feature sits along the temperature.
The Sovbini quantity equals 275.0 K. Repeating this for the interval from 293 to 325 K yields 315.0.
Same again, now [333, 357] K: 347.0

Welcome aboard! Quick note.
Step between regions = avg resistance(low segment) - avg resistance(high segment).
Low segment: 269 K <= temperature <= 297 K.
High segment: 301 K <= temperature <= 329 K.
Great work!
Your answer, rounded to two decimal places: -0.03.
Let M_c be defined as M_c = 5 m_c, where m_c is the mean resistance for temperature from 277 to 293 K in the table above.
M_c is 9.9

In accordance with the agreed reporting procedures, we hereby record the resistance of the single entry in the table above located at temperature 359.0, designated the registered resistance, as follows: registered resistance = 0.8969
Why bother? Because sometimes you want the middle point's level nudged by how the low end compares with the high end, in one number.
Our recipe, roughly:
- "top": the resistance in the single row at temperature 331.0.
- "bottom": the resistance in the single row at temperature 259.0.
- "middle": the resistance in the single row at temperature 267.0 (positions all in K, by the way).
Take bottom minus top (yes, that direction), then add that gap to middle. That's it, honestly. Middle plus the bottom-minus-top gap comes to 2.2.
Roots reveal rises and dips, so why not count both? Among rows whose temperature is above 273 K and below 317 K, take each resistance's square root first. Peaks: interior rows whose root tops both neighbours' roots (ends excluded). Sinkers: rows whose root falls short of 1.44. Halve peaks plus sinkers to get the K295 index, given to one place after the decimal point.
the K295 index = 6.0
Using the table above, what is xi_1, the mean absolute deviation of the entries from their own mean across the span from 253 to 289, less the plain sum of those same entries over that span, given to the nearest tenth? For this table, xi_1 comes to -18.7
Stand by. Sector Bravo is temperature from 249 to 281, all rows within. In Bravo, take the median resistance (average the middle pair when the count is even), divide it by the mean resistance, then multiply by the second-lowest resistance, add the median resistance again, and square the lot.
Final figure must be 16.8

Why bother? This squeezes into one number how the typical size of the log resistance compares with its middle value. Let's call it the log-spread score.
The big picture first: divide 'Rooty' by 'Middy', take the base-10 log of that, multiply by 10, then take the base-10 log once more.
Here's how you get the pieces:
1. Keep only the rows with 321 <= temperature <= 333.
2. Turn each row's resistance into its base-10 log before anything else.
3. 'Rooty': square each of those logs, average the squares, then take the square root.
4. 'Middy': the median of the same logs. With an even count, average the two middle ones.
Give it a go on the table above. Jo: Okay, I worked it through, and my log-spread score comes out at -2.5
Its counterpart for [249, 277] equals -1.2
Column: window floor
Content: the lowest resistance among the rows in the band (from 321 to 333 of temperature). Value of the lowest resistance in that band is 2.01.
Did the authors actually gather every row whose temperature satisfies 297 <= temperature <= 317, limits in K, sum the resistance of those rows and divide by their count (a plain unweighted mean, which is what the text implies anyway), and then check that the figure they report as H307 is 2.02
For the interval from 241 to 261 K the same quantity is 2.21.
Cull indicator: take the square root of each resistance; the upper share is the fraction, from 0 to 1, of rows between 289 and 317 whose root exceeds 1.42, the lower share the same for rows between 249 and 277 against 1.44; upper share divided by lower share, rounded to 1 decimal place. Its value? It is 1.0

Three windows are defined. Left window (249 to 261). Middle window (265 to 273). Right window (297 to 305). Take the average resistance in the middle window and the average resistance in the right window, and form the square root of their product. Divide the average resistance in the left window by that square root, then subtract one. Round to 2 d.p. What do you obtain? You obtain 0.10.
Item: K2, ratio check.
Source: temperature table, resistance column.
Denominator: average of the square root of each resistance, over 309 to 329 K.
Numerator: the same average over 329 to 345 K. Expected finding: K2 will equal 1.07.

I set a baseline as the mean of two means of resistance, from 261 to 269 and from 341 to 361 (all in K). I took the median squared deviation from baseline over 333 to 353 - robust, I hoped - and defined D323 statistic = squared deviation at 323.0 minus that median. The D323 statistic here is -0.140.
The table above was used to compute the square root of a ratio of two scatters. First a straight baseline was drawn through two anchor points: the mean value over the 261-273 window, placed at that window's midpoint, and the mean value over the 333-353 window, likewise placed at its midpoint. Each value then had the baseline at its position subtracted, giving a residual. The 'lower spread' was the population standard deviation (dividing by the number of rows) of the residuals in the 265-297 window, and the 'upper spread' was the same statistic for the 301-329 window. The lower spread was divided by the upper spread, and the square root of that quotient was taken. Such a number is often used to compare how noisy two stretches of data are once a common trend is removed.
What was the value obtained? 1.1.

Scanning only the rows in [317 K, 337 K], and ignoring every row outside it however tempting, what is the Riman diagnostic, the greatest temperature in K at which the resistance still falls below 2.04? 323.0 K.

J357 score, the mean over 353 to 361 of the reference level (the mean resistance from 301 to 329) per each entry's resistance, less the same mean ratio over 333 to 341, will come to 0.91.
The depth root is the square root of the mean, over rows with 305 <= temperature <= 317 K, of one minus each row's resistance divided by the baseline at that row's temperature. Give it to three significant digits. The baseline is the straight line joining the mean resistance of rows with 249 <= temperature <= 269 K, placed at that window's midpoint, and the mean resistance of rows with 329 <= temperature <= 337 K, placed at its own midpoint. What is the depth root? 0.301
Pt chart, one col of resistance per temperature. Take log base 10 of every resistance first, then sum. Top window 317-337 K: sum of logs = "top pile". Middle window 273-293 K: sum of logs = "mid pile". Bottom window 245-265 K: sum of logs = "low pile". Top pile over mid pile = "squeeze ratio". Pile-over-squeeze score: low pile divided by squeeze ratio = 1.62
